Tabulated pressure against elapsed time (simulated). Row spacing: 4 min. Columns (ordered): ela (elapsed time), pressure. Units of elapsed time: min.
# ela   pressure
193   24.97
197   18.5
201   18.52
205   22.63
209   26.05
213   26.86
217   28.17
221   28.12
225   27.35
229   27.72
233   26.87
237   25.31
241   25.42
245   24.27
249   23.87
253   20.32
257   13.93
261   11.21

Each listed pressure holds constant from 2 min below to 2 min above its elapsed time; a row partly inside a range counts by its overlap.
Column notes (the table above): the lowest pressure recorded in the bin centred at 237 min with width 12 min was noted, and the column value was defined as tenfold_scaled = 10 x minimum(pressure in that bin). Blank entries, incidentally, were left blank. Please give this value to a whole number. 253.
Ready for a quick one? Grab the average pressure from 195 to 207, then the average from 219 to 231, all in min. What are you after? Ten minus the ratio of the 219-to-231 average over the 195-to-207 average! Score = 8.61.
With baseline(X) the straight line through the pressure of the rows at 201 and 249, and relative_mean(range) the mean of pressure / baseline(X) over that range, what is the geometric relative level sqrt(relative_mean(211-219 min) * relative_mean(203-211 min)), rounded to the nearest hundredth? 1.32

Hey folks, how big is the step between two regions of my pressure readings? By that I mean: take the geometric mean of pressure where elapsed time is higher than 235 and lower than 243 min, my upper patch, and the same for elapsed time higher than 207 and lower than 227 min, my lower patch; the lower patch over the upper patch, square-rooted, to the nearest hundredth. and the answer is 1.04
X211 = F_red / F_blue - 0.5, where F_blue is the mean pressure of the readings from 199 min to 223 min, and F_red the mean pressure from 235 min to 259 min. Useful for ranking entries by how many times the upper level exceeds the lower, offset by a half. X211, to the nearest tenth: 0.4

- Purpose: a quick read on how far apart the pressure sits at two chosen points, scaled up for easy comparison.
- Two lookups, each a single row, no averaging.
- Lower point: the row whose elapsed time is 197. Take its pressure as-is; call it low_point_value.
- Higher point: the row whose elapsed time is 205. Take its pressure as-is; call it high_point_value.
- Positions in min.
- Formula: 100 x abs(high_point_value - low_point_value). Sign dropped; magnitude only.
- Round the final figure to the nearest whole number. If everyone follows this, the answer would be 413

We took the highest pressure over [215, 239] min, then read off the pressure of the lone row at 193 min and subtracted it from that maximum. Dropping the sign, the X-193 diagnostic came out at 3.2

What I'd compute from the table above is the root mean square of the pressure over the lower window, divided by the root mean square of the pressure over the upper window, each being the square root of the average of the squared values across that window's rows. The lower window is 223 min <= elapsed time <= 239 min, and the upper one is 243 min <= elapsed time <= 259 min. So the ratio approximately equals 1.28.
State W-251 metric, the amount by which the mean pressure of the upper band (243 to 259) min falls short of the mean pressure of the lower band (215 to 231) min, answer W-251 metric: 7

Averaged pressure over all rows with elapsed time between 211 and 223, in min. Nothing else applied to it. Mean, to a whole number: 28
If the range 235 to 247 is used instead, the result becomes 25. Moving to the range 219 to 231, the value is 28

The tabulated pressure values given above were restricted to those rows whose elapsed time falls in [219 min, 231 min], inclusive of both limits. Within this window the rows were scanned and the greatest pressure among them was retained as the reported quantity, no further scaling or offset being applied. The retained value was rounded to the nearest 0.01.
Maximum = 28.12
